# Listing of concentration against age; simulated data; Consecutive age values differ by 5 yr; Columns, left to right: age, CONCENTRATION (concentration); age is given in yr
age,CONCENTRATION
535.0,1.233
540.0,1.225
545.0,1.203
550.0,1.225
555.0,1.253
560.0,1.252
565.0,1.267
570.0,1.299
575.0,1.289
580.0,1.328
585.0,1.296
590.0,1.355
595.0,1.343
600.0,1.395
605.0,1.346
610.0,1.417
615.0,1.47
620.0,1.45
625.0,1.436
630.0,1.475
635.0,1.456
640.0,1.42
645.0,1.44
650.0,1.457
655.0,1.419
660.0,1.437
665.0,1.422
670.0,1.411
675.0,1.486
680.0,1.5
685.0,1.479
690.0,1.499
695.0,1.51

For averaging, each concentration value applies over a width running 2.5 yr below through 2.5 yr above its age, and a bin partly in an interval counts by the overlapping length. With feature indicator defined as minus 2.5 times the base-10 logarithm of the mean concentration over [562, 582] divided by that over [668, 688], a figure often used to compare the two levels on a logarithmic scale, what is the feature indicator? 0.14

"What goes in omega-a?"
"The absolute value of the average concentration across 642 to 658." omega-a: 1.44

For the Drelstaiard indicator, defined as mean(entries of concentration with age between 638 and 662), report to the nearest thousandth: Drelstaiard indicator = 1.435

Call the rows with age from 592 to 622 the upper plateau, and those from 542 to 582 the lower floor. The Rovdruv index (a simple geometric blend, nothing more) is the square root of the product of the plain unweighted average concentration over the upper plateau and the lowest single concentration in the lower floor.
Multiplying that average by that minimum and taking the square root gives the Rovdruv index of 1.30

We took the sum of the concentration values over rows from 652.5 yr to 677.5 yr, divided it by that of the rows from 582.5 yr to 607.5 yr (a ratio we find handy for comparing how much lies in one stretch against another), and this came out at 1.07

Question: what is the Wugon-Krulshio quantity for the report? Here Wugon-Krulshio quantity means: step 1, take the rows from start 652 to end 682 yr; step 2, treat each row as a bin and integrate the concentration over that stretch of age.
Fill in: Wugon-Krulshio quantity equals 43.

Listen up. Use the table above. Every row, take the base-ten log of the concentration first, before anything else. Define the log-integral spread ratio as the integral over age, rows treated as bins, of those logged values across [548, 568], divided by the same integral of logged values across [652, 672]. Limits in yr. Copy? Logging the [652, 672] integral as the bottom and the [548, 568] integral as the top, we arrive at 0.63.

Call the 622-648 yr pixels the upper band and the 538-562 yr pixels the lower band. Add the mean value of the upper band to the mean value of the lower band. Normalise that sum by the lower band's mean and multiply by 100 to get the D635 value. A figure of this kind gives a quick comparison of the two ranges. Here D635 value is 217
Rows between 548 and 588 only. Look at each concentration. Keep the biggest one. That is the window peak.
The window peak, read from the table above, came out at 1.328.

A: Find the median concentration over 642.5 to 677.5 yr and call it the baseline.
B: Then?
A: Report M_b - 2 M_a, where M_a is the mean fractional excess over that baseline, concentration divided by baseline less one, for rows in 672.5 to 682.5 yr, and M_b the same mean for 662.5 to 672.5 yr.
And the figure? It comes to -0.092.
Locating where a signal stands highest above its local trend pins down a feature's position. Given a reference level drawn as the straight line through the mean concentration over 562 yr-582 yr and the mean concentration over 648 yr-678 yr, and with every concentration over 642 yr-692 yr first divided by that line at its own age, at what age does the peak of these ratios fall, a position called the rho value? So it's 650.0 yr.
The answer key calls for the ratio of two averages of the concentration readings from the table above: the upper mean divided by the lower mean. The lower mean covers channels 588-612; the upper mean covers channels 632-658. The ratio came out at 1.05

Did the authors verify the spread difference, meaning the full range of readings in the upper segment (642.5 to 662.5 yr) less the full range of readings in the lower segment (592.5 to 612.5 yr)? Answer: -0.04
